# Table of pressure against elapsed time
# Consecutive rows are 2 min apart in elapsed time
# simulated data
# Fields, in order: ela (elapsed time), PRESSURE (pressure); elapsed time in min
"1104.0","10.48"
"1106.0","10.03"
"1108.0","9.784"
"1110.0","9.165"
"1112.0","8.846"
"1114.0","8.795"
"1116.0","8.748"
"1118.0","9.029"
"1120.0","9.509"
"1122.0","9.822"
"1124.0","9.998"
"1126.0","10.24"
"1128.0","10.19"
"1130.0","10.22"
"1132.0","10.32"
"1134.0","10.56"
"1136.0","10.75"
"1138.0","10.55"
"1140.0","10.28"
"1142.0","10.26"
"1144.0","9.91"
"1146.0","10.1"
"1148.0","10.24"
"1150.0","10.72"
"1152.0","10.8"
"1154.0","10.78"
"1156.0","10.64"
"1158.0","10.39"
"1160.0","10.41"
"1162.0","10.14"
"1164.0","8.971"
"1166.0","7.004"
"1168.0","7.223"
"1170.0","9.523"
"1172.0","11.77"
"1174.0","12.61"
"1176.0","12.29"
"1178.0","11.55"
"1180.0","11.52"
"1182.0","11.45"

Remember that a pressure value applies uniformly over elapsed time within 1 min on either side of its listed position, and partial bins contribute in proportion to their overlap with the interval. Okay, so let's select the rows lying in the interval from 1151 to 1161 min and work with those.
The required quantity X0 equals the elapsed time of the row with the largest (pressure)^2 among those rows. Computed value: 1152.0 min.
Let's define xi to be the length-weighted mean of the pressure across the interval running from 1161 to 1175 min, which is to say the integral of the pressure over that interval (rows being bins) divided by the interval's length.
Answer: 9.6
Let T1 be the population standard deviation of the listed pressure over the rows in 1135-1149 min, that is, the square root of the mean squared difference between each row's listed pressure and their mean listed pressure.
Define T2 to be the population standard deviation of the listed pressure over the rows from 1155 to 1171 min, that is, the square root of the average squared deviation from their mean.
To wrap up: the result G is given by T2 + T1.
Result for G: 1.6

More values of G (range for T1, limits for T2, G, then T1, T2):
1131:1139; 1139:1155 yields 0.5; 0.2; 0.32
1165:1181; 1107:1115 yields 2.5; 2.1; 0.39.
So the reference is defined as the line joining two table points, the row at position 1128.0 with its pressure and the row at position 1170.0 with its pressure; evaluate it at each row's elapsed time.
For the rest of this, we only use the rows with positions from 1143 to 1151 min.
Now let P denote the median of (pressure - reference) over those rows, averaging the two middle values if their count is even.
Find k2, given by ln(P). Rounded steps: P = 0.3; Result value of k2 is -1.3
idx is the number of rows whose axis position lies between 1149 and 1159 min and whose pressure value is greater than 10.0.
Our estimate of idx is 5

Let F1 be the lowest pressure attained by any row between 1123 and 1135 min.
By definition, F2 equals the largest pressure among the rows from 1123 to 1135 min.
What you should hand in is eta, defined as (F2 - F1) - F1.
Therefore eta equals -9.4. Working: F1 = 9.998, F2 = 10.56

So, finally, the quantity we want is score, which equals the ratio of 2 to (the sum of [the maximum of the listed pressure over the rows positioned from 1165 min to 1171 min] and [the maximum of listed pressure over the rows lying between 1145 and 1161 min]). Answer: 0.098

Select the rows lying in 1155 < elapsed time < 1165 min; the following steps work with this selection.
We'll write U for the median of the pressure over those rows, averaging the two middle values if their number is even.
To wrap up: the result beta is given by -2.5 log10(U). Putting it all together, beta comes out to -2.54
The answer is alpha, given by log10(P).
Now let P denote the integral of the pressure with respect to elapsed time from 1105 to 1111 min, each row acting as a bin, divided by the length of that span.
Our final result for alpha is 0.98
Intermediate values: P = 9.7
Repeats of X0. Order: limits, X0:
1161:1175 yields 1174.0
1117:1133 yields 1132.0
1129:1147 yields 1136.0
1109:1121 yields 1120.0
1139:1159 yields 1152.0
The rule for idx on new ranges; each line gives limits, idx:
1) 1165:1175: 2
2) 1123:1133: 4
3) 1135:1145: 4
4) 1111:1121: 0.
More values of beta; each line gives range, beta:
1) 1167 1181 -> -2.66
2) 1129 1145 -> -2.53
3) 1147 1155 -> -2.58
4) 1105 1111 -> -2.48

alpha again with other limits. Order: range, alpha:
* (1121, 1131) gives 1.00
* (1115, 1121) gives 0.96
